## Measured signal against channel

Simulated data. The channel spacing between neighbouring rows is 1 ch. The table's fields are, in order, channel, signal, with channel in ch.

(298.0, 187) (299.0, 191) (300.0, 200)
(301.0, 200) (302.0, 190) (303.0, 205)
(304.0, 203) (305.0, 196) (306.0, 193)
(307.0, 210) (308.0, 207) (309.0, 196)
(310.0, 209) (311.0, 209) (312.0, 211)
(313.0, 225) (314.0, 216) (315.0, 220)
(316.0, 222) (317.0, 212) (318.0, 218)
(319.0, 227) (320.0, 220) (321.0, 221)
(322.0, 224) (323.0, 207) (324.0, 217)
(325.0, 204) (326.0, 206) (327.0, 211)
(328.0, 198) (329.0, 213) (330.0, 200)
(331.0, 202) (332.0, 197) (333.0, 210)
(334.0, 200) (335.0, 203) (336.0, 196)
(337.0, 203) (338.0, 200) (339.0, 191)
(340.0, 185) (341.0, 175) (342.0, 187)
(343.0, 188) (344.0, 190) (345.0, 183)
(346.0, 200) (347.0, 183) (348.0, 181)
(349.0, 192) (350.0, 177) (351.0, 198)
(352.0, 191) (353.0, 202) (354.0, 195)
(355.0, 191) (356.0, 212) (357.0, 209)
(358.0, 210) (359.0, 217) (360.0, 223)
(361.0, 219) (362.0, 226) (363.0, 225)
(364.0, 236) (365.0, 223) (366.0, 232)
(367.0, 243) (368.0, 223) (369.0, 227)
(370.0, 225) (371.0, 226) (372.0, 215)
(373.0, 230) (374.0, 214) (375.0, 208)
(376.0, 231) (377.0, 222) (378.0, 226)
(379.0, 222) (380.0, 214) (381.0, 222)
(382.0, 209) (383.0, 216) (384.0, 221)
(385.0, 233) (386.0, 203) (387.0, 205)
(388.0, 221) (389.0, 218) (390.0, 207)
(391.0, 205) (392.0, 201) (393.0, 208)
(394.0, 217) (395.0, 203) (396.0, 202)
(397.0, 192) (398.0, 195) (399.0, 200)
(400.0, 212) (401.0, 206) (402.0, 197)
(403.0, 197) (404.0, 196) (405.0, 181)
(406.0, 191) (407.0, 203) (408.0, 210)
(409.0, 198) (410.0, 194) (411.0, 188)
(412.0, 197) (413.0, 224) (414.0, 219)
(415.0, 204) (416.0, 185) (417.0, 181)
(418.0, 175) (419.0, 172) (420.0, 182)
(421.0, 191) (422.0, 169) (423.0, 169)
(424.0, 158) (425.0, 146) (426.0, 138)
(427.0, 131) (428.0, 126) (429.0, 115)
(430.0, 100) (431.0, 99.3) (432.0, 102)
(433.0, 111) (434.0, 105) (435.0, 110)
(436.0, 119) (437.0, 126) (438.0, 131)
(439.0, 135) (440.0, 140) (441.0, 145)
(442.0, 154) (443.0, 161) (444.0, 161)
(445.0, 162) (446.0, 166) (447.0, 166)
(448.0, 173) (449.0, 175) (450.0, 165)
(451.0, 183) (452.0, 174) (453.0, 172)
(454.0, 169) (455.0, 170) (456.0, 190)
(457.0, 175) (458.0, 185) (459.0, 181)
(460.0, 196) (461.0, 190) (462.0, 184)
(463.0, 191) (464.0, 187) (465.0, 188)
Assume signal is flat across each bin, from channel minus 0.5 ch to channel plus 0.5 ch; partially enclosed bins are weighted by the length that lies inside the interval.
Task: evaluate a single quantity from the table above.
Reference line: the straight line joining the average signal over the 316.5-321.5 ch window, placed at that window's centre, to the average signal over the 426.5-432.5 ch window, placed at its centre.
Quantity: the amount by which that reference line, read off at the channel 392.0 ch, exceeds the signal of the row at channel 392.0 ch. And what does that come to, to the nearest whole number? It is -52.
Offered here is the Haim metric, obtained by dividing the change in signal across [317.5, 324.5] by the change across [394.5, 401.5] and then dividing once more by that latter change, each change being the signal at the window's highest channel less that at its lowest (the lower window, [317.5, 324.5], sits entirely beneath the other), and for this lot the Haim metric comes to -0.11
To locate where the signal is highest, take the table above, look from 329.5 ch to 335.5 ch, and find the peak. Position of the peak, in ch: 333.0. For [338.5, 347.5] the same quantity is 346.0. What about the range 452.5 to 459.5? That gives 456.0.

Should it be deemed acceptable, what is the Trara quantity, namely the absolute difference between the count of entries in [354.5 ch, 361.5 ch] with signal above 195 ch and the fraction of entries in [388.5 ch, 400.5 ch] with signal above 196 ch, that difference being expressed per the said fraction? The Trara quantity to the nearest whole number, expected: 6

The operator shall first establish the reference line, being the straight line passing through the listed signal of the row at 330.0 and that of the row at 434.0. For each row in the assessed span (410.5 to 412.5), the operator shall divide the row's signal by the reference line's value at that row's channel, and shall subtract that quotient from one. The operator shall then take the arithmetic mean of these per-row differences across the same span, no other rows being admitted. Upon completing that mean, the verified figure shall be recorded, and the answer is -0.53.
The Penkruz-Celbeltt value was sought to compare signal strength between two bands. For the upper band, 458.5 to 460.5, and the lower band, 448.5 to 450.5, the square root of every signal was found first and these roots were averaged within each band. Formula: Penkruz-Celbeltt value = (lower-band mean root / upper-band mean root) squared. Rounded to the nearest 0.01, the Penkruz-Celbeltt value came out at 0.90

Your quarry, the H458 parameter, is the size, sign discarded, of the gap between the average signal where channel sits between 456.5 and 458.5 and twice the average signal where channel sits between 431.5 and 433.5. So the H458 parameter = 33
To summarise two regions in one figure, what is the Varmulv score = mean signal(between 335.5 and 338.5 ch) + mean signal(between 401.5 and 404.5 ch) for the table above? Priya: 396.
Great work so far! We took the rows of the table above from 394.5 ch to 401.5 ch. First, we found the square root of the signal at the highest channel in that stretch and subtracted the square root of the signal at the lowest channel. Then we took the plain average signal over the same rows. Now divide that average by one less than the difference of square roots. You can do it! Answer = -225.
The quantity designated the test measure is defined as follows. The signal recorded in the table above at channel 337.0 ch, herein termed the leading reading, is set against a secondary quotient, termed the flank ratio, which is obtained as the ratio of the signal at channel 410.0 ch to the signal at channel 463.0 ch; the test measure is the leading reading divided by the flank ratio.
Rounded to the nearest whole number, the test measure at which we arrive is 200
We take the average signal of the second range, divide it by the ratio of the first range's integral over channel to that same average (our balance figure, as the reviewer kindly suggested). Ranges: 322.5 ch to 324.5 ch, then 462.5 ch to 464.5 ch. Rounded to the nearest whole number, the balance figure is 84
